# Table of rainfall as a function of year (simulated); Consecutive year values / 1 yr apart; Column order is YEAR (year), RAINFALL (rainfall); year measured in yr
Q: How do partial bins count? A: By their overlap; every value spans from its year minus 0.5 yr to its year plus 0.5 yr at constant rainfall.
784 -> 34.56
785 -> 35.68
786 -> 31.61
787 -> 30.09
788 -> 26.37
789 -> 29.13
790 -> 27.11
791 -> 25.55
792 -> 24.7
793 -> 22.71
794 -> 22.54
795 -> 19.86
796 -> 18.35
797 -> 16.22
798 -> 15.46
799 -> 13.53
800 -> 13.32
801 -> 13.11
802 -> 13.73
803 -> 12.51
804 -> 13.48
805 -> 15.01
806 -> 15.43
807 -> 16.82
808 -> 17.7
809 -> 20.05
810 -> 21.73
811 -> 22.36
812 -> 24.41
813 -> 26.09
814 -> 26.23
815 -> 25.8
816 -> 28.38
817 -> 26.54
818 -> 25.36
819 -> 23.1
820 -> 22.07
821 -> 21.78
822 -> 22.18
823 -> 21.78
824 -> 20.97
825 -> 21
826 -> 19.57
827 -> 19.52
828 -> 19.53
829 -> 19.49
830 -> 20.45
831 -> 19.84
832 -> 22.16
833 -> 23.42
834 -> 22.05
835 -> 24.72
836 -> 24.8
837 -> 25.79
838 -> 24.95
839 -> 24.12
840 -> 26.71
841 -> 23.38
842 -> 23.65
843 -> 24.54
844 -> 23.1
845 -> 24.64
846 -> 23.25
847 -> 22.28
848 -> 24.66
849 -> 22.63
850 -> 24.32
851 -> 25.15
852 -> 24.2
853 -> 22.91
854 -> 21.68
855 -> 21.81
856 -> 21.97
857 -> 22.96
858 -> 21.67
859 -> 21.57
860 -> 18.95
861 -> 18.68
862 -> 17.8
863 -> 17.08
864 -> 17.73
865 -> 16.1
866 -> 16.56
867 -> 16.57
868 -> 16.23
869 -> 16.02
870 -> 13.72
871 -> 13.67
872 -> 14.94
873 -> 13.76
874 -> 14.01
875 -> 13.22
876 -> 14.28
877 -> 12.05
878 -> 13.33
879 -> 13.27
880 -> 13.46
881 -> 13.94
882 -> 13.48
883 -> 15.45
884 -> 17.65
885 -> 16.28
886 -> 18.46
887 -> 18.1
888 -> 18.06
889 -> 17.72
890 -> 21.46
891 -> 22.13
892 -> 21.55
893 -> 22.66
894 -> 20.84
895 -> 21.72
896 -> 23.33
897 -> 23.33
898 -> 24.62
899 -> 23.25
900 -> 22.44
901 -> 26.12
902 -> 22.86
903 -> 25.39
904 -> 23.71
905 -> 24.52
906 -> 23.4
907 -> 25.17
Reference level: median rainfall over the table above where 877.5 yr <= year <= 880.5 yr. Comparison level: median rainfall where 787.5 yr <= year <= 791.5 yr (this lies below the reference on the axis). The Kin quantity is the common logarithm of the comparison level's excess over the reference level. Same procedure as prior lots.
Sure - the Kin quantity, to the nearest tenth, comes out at 1.1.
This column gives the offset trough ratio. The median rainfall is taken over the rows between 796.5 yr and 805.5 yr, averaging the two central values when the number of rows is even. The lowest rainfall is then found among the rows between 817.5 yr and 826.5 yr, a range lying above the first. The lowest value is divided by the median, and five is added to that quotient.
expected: 6.45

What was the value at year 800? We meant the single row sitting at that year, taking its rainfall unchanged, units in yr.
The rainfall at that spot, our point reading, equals 13.32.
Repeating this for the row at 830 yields 20.45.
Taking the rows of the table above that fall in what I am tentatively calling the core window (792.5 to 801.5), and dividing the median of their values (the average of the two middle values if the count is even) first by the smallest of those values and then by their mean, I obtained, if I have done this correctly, 0.072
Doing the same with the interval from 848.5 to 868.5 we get 0.066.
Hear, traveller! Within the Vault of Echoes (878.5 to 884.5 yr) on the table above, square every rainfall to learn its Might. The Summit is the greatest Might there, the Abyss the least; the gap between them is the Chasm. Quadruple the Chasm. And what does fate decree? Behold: 542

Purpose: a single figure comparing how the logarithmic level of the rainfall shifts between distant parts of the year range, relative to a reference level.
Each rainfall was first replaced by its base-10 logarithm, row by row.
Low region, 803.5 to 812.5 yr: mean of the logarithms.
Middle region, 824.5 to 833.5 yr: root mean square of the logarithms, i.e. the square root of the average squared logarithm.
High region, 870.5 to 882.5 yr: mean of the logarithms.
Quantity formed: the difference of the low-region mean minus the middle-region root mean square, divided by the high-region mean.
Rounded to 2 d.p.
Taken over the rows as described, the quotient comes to -0.05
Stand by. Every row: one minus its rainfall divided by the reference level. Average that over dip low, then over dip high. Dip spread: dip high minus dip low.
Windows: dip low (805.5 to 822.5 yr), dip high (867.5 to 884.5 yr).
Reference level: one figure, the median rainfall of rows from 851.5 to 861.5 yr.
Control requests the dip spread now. 0.39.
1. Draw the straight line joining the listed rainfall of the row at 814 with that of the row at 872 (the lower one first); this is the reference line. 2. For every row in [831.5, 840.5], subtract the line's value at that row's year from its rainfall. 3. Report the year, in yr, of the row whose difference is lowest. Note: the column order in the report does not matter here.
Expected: 832 yr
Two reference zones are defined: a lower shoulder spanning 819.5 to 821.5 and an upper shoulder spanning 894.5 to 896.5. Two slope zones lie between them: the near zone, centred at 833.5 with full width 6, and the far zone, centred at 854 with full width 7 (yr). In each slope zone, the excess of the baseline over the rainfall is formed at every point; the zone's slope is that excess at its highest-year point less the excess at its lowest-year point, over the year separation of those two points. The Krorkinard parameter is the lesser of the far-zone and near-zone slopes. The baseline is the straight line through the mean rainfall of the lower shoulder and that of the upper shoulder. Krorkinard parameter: -1.0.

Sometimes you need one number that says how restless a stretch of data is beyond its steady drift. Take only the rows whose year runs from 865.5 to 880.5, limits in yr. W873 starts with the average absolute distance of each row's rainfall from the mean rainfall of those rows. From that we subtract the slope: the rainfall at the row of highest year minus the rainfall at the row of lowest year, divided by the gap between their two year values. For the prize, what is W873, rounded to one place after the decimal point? 1.4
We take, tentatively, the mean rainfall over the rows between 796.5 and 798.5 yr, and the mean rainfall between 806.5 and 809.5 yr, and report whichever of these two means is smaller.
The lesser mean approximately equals 15.8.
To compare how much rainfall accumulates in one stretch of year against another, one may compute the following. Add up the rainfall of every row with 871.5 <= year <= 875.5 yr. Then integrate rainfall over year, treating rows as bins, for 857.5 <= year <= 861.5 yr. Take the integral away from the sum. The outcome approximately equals -25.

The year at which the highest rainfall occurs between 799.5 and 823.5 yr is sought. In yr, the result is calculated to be 816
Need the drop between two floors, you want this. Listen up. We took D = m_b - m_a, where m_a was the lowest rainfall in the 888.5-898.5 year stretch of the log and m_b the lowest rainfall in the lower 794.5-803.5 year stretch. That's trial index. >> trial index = -5.2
